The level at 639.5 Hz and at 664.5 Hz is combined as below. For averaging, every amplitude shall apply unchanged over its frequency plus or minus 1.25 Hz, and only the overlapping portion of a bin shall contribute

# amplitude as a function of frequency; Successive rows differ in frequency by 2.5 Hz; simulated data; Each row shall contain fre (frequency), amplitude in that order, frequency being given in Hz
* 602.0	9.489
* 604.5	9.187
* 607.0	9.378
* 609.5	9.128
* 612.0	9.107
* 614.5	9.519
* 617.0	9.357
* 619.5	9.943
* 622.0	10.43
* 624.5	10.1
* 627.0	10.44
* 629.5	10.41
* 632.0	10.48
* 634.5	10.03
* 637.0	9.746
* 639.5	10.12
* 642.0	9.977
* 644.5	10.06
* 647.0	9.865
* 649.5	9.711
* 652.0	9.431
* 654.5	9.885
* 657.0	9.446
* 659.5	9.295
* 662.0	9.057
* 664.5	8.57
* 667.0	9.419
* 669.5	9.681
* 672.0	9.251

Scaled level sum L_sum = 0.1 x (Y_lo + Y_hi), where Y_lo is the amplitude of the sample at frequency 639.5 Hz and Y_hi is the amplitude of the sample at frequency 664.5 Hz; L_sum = 1.87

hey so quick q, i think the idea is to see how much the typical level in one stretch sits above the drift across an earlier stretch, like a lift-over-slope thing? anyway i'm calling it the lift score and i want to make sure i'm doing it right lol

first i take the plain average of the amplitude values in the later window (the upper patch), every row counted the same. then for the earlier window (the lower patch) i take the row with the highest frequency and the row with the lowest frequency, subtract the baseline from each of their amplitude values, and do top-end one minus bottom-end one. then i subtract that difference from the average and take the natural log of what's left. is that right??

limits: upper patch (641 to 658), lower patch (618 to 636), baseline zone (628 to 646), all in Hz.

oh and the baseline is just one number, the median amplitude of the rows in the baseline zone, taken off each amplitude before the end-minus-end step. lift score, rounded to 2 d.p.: 2.27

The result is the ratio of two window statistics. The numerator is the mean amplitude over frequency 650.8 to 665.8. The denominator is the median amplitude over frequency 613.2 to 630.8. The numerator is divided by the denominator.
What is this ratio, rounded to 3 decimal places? 0.919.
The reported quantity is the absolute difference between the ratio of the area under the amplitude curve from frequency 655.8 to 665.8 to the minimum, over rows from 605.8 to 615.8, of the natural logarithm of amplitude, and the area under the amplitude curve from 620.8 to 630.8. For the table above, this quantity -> 62.3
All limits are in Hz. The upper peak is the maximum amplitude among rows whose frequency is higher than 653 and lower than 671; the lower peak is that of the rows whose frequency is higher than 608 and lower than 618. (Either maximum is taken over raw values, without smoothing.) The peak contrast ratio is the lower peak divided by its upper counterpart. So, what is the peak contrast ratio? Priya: 0.96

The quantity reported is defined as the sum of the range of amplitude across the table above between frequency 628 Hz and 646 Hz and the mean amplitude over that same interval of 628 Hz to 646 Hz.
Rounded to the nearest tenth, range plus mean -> 10.9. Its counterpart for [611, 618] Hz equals 9.7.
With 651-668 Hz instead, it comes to 10.6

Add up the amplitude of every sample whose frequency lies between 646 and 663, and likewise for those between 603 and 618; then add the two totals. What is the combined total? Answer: 122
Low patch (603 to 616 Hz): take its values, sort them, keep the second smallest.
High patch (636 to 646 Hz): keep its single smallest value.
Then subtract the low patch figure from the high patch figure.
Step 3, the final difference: 0.62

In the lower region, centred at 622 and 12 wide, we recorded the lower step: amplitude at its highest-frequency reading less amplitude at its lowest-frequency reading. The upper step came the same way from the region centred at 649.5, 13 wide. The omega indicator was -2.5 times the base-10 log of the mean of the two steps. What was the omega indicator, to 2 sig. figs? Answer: 0.86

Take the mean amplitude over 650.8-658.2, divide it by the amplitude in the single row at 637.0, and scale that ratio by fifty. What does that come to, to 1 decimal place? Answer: 49.2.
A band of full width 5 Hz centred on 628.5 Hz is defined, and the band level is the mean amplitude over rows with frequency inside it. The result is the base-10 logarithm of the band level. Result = 1.02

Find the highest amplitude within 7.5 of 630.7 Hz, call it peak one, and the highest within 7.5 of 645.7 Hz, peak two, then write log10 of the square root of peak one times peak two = 1.01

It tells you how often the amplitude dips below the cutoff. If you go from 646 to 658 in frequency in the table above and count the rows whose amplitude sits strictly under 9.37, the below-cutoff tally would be 0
